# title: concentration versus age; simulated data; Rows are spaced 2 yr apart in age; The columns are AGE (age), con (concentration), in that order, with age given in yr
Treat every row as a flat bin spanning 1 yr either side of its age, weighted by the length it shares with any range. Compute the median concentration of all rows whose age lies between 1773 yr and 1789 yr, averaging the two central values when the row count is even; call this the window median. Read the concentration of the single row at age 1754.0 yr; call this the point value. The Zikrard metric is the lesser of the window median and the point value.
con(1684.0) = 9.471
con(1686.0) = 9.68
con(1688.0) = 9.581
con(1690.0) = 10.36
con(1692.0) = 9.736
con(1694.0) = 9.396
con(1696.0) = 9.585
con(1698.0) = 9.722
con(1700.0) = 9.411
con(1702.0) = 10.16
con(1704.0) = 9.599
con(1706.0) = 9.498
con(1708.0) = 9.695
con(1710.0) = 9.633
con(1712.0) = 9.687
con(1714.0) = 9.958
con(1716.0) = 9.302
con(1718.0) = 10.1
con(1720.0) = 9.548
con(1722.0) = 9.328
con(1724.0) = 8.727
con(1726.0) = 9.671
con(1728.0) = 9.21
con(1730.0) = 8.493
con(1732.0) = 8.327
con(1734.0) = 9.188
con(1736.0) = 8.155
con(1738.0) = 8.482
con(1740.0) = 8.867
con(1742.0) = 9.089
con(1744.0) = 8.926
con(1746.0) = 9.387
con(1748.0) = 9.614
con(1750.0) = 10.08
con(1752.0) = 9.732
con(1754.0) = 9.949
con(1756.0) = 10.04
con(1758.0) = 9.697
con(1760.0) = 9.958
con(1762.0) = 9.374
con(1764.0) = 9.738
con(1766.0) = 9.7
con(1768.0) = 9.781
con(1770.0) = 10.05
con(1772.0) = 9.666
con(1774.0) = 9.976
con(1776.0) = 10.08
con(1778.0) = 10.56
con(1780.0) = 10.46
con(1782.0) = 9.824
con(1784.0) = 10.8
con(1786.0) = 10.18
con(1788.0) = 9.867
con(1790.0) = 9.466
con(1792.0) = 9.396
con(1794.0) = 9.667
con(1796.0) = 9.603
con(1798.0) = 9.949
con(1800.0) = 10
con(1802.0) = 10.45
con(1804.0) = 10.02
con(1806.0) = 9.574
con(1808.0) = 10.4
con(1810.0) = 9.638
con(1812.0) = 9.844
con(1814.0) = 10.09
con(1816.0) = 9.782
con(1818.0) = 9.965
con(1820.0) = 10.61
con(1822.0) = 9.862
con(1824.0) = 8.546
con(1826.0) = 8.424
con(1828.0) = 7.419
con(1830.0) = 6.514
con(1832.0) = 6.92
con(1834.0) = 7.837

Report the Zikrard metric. 9.95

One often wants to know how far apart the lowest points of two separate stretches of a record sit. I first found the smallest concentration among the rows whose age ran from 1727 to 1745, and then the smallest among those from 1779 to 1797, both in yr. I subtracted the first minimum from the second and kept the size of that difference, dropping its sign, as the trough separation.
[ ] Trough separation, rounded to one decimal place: 1.2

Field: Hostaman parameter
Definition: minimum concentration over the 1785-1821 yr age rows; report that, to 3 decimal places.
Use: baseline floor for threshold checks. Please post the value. 9.396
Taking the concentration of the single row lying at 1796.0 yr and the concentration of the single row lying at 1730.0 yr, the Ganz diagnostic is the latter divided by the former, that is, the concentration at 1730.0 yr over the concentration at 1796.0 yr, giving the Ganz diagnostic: 0.884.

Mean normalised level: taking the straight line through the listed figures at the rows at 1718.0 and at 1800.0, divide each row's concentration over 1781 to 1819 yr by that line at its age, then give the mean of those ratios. 0.99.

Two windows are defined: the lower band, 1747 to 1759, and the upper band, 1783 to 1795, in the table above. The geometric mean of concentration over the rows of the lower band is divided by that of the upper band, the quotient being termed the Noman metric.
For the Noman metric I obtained 1.00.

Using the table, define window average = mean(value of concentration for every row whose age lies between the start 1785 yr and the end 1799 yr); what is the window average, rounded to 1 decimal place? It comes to 9.7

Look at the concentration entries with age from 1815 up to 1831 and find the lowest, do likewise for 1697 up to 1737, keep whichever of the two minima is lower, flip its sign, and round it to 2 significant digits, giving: -6.5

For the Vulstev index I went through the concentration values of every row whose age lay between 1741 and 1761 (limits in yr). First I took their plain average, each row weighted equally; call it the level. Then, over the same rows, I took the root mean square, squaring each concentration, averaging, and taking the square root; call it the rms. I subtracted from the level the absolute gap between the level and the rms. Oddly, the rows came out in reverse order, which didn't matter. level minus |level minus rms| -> 9.6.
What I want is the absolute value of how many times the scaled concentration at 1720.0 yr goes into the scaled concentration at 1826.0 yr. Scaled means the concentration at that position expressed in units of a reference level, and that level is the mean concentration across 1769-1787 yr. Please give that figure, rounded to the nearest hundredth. 0.88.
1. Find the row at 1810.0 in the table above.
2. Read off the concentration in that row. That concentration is 9.638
